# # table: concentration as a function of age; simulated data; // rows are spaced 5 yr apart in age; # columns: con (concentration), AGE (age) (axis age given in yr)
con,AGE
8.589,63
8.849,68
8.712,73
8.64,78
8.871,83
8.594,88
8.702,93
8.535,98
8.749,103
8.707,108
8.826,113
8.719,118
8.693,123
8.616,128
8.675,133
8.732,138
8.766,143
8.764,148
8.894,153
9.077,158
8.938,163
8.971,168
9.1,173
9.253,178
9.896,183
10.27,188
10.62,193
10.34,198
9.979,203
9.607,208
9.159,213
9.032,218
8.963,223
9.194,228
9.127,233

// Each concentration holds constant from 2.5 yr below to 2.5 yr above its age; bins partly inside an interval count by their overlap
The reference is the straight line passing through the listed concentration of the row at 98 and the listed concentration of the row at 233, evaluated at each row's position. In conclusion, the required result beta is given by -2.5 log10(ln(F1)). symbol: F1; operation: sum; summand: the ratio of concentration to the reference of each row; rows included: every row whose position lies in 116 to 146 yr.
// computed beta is -0.635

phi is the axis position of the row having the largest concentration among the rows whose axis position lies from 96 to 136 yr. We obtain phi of 113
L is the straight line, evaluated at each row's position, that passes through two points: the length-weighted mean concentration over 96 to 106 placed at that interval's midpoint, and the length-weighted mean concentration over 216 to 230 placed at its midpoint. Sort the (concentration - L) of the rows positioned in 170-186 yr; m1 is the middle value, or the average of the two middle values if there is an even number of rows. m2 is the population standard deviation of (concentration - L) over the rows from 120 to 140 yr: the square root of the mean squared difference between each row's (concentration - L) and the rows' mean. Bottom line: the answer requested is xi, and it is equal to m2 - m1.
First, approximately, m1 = 0.34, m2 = 0.04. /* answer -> -0.3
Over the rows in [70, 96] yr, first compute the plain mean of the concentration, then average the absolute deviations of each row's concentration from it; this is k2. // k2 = 0.070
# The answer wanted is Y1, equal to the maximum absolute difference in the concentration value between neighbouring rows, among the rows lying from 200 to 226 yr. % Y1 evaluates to 0.45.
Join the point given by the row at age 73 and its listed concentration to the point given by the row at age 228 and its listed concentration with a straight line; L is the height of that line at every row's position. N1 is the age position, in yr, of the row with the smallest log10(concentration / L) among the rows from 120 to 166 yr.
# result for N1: 128 yr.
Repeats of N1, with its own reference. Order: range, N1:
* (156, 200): 163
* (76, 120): 98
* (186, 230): 223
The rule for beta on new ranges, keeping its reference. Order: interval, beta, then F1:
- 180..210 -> -0.704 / 6.77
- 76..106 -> -0.646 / 6.13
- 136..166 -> -0.640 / 6.07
